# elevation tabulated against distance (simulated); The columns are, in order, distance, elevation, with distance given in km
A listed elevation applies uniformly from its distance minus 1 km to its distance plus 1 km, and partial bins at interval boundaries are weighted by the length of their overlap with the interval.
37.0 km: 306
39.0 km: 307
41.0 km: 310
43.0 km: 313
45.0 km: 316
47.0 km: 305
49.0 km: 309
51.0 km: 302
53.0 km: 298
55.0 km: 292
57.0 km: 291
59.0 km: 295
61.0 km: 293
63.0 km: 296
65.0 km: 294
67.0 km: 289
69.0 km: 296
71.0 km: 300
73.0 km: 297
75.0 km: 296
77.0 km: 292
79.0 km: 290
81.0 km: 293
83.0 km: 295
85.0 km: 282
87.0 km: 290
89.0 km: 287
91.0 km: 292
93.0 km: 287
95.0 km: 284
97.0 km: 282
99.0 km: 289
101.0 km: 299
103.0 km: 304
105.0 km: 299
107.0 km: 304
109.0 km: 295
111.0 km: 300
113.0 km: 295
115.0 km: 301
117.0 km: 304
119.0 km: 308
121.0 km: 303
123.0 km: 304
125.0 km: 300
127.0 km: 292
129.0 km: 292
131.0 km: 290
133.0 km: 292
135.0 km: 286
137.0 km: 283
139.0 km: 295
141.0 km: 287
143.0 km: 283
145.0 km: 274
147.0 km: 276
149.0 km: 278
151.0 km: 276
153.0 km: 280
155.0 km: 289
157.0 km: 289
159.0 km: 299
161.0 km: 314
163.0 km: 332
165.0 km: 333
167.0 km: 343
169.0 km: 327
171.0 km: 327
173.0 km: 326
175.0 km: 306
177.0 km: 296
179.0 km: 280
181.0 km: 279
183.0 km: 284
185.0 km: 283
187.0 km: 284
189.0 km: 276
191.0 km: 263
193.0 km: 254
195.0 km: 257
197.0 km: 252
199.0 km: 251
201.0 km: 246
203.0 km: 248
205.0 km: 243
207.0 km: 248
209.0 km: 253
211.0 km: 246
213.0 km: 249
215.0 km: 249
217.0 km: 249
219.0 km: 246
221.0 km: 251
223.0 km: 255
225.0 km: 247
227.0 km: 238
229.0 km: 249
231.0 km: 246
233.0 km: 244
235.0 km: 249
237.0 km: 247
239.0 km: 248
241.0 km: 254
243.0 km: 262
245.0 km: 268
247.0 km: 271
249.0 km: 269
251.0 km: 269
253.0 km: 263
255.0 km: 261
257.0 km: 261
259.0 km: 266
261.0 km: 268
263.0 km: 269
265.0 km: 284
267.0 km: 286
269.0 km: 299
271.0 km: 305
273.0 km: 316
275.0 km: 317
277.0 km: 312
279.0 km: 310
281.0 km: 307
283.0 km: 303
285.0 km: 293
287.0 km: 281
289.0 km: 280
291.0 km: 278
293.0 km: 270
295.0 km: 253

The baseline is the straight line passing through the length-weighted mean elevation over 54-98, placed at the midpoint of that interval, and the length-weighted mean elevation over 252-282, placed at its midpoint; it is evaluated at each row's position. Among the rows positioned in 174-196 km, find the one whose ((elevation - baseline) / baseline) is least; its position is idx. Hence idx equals 193.0 km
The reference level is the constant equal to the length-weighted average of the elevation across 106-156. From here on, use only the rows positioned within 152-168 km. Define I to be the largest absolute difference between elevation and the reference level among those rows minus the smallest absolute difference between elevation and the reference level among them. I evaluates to 49.0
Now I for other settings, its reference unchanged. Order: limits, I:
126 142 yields 8.0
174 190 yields 11.0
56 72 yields 8.0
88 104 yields 12.0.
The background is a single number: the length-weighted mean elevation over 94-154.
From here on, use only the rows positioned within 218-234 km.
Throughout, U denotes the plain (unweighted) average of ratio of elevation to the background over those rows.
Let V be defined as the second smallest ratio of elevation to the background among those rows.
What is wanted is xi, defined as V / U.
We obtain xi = 0.988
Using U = 0.85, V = 0.84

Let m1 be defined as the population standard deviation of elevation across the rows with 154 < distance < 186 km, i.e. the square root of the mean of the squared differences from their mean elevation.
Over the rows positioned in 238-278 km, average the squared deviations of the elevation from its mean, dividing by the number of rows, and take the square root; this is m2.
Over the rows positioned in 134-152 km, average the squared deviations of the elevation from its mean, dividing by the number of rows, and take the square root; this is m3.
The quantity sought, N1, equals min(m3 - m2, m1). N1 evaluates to -14.3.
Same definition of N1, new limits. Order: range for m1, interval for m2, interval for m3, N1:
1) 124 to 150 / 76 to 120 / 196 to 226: -4.3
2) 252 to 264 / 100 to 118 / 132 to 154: 3.1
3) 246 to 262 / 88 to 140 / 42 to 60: 1.2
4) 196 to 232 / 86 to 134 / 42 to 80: 0.4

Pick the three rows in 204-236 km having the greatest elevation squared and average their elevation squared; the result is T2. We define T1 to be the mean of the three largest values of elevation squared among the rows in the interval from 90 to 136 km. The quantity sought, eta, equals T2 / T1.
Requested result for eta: 0.69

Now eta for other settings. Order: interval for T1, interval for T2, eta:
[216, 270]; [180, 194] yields 0.96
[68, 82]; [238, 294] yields 1.12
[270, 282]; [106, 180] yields 1.14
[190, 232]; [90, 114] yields 1.37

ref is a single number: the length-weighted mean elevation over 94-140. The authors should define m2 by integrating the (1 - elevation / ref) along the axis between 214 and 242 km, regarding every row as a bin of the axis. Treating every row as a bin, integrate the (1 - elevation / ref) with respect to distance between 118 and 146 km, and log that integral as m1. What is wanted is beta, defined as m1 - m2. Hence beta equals -4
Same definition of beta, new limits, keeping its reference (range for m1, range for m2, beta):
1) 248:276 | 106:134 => 2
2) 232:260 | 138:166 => 3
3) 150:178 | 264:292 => -1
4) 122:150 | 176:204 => -2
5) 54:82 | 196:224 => -4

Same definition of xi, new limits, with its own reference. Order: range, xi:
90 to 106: 0.973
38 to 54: 0.982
